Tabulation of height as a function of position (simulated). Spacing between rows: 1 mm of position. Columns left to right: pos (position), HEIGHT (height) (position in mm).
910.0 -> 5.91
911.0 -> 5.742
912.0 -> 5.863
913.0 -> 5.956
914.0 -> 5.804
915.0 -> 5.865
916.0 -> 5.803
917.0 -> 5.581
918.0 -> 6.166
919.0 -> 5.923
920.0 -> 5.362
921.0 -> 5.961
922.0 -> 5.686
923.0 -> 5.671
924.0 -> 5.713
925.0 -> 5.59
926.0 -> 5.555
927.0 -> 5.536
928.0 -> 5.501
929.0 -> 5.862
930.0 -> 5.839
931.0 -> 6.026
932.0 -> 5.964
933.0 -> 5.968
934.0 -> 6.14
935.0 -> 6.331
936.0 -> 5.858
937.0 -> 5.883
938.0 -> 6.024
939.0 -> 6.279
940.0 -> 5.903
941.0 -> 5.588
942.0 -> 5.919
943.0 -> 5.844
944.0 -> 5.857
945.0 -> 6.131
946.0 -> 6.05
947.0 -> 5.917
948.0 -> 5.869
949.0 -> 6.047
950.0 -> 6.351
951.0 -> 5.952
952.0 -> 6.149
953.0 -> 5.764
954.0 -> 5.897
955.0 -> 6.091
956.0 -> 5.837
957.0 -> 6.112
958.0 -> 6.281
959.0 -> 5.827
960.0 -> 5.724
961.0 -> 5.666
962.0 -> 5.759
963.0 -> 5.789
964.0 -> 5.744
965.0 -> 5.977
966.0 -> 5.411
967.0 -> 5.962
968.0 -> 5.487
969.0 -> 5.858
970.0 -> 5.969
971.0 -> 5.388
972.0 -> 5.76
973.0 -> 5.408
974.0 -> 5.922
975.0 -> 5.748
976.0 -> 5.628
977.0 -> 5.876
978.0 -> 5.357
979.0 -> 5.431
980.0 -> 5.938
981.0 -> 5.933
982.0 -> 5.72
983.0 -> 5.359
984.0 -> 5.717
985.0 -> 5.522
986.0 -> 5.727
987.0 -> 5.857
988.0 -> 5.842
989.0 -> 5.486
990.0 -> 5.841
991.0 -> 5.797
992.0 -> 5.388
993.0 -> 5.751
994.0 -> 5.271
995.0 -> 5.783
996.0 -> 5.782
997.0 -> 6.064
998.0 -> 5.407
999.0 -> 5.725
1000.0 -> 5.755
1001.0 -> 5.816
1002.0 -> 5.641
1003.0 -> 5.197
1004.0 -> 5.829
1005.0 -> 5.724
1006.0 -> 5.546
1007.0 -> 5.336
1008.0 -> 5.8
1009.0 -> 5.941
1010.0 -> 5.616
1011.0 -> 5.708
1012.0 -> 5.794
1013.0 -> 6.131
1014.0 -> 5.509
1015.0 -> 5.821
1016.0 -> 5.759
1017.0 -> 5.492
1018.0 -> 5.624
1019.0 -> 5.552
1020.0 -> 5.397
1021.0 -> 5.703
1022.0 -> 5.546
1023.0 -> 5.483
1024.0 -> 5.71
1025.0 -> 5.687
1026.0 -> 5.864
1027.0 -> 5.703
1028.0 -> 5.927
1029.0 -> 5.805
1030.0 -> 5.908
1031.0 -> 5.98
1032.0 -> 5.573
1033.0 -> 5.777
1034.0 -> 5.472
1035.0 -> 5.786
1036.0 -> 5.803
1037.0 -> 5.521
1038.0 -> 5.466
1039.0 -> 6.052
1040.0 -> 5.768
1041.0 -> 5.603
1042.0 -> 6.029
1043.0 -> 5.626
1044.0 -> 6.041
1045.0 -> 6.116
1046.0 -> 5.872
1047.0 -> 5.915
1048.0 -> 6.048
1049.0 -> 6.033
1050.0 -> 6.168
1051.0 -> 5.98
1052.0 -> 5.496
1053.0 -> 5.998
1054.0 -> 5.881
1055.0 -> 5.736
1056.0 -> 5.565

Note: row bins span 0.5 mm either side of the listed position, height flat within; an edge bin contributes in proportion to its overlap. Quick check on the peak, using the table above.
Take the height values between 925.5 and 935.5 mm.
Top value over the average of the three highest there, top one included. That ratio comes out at 1.03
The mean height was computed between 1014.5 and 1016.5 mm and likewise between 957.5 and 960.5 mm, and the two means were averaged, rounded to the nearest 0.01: 5.87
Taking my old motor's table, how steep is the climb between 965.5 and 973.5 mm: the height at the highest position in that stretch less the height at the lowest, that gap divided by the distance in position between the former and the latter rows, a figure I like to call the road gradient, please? 0.000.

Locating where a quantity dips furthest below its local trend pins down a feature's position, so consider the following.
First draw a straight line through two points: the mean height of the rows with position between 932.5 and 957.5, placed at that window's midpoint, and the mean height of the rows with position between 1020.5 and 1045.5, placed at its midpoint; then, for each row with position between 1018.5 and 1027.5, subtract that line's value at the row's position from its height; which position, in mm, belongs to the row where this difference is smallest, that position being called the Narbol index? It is 1020.0 mm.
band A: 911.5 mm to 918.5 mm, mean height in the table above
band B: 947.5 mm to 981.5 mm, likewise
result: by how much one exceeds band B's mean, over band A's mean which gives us -0.822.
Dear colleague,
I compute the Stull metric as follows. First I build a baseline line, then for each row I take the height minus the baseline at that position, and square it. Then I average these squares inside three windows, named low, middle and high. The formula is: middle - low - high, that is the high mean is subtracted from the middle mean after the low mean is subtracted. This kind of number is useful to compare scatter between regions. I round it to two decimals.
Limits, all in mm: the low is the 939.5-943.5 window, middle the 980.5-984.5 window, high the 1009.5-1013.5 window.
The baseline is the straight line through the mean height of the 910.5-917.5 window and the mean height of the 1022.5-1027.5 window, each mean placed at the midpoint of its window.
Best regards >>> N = -0.02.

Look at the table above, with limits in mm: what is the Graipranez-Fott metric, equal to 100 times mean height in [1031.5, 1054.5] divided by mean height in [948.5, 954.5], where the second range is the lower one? 97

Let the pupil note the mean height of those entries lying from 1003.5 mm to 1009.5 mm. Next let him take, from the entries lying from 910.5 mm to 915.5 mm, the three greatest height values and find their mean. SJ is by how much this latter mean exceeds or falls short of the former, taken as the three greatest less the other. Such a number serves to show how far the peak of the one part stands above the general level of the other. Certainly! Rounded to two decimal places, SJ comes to 0.20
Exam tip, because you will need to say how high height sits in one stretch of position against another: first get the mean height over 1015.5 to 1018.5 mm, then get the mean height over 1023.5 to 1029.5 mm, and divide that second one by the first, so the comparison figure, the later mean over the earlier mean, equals 1.03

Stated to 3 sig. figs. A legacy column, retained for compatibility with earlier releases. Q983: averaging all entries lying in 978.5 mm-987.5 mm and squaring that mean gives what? 32.4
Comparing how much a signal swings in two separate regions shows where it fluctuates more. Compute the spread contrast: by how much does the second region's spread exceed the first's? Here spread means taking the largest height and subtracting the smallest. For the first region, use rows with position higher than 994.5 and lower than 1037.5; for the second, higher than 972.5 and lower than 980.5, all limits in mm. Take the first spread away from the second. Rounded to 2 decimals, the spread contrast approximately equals -0.35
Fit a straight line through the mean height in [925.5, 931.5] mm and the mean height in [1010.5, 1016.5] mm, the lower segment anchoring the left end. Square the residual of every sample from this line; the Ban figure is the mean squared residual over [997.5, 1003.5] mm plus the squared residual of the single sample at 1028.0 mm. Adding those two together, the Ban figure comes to 0.099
